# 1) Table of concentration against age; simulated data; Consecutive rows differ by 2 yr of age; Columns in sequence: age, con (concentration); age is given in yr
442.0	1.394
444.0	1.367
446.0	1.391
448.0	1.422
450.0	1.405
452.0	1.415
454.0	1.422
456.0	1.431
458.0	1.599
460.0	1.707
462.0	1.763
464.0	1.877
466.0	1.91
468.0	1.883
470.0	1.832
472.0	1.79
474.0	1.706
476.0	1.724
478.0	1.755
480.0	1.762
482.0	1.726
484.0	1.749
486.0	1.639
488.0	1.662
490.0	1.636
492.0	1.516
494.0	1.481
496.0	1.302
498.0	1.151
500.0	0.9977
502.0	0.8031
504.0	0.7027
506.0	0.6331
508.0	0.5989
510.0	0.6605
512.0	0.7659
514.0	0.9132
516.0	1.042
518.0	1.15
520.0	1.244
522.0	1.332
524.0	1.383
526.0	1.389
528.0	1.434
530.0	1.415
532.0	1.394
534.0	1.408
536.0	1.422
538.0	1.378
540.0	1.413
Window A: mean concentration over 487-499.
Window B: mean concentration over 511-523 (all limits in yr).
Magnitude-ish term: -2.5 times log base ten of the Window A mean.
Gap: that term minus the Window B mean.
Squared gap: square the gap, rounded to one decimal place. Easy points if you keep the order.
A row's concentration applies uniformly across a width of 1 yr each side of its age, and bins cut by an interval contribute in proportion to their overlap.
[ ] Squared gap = 2.2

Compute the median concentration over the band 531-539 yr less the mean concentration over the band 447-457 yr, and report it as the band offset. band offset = 0.0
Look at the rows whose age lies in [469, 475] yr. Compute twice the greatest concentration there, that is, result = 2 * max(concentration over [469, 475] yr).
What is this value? 3.7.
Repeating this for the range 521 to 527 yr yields 2.8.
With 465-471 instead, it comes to 3.8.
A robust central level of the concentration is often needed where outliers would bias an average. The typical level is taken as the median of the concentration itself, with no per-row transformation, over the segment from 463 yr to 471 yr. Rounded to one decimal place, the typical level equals 1.9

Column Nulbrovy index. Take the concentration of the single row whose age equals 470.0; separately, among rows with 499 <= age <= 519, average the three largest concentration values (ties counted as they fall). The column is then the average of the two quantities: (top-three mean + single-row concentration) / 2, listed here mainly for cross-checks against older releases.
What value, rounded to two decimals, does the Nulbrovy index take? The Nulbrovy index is 1.45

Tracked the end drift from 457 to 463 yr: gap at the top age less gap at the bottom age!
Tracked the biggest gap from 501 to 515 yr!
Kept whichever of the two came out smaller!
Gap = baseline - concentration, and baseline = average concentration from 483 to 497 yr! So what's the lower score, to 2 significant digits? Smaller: -0.16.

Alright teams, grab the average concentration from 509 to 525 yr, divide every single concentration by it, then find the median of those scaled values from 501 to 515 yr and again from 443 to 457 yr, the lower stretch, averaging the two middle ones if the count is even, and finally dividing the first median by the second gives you 0.5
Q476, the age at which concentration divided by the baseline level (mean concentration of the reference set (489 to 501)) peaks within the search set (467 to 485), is 468.0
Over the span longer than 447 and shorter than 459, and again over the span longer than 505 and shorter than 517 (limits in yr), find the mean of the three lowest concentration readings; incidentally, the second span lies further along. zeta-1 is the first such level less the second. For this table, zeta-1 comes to 0.8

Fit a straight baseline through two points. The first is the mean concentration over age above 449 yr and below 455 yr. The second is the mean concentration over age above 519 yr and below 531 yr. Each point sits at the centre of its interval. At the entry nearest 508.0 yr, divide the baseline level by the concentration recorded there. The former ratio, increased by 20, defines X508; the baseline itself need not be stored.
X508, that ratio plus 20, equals 22.3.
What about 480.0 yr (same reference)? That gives 20.8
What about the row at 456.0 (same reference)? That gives 21.0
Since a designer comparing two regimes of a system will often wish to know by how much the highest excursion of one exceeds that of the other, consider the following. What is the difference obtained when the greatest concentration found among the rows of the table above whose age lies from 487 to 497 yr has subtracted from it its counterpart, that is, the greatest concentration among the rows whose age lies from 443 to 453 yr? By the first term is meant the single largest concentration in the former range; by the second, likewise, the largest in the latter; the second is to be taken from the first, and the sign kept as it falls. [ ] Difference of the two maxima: 0.2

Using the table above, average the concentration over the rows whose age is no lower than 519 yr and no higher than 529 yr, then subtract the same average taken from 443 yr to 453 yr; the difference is 0.0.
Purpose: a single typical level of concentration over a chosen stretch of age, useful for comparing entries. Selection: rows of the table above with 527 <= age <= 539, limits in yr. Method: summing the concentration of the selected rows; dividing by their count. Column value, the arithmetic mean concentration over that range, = 1.4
